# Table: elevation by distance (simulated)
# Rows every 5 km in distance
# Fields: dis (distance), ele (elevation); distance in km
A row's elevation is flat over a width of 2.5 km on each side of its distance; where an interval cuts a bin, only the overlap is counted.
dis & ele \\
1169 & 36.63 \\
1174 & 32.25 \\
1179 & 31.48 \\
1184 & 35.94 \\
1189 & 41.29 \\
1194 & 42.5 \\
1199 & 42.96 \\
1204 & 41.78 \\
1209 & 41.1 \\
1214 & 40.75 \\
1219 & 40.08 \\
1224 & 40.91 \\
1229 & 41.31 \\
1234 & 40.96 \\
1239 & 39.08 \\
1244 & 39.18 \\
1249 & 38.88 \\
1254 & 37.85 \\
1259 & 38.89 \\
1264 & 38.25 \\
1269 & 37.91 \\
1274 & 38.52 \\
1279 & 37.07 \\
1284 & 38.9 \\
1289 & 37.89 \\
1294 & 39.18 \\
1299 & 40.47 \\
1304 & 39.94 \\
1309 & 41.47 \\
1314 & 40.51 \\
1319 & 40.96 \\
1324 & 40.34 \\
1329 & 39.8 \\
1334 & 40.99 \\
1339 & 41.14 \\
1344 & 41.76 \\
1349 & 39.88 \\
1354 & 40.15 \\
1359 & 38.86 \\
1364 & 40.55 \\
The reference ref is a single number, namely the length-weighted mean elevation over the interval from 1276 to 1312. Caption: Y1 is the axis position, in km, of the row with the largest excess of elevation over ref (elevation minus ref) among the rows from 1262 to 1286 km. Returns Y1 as 1284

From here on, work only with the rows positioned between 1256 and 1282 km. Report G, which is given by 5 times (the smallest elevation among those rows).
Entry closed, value 185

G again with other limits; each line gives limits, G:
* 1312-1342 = 199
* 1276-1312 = 185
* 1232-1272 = 189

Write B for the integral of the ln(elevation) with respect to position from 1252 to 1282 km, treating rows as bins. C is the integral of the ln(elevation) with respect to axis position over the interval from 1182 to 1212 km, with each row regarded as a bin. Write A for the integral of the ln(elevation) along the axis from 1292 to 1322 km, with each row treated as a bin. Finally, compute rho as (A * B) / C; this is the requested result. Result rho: 109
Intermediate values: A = 111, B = 109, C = 111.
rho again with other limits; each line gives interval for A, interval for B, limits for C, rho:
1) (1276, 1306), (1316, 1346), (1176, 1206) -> 111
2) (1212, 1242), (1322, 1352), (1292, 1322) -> 111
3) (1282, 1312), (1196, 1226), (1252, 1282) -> 113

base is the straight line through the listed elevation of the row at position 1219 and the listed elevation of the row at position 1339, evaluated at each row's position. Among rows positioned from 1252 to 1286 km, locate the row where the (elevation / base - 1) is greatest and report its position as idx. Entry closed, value 1259 km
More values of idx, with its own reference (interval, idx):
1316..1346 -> 1344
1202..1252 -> 1204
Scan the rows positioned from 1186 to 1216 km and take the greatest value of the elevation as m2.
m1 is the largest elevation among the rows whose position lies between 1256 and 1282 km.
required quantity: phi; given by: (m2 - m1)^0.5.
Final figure 2.0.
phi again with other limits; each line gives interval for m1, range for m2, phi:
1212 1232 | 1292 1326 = 0.4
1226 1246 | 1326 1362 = 0.7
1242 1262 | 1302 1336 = 1.5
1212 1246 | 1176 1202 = 1.3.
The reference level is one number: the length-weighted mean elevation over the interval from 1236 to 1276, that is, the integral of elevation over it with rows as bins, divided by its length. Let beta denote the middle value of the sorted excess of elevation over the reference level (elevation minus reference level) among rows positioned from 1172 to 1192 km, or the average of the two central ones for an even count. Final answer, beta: -4.5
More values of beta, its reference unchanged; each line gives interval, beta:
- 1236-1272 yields 0.3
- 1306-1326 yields 2.1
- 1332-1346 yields 2.5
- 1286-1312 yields 1.3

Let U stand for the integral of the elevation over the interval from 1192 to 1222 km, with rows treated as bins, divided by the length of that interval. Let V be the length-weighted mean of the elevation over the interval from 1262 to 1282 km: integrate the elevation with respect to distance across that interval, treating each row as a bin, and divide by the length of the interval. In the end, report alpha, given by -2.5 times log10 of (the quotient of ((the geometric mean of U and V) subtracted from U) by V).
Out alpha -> 3.3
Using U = 41.5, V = 38.0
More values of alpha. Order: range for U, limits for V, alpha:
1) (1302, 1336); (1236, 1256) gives 4.1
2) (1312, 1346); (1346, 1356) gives 5.2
